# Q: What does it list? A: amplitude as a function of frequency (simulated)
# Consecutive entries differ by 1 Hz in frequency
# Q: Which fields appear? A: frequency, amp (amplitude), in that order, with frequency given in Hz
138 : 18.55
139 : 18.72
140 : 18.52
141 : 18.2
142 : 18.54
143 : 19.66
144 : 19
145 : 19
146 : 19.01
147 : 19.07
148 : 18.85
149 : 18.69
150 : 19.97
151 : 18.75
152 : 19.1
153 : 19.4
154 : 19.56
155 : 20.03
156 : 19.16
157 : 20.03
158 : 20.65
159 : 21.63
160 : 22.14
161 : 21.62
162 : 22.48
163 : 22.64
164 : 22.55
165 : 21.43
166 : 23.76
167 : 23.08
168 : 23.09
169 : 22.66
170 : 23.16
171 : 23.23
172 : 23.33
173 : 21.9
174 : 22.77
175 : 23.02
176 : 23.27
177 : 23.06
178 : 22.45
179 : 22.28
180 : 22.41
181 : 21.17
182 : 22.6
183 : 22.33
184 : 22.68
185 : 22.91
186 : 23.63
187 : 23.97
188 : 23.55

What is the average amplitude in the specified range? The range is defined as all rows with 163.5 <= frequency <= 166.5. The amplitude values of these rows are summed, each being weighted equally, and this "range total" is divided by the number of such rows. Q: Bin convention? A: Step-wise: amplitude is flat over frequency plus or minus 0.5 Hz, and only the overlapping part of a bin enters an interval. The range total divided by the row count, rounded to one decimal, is 22.6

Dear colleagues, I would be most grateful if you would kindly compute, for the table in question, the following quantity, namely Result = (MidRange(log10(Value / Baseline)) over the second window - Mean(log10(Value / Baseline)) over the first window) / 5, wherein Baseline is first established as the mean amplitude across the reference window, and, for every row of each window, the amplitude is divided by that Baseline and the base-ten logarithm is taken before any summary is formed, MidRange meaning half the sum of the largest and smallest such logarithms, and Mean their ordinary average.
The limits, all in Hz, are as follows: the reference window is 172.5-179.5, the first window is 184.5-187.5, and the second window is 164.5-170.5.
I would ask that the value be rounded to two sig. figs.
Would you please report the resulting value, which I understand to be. -0.0035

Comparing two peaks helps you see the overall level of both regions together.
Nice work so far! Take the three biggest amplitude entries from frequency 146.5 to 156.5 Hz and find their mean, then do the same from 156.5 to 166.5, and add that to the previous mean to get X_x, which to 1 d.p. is 42.8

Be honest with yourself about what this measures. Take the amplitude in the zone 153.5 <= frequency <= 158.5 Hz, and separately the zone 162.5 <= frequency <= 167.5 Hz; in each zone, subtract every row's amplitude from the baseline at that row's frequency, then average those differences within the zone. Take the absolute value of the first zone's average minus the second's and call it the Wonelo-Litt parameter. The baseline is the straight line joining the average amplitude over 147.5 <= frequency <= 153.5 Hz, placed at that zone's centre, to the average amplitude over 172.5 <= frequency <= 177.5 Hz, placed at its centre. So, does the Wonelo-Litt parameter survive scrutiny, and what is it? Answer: 1.5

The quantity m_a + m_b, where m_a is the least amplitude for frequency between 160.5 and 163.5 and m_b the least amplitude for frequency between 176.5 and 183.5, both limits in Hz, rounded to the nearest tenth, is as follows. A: 42.8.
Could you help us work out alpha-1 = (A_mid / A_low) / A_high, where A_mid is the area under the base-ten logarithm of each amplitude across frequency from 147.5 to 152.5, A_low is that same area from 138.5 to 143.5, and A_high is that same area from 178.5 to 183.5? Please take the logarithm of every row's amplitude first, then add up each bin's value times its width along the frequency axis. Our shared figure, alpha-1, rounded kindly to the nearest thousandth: 0.150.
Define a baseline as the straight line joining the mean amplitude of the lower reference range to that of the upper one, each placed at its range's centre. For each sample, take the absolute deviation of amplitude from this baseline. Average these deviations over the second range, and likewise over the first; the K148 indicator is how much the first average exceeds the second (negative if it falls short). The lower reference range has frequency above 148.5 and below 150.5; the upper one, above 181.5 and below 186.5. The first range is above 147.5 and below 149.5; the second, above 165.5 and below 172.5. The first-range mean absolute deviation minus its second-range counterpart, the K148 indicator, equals -1.4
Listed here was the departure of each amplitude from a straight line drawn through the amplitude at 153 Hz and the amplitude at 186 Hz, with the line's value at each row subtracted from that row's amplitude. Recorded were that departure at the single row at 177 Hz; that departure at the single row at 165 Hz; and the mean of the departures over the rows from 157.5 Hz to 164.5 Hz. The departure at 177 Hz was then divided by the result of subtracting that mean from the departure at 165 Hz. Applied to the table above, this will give -0.6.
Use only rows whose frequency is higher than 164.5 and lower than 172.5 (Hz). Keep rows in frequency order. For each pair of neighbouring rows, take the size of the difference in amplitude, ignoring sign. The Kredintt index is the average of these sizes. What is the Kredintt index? 0.6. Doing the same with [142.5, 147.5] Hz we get 0.2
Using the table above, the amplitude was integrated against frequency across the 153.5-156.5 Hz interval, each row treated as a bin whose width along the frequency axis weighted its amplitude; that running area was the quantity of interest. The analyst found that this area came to 59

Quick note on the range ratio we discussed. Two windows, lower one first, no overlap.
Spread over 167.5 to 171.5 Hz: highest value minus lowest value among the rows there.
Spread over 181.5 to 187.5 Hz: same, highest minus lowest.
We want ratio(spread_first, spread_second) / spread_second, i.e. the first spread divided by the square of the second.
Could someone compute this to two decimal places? 0.21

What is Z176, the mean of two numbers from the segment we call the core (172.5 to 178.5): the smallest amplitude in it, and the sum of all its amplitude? 79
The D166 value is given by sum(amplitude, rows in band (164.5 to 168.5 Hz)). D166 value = 91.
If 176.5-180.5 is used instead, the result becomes 90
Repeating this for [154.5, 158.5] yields 80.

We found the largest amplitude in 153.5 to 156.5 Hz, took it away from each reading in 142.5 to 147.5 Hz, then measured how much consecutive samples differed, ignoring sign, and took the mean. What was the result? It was 0.18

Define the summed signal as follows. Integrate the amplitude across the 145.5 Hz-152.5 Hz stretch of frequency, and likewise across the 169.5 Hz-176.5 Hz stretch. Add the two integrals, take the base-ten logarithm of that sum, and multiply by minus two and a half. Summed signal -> -6.2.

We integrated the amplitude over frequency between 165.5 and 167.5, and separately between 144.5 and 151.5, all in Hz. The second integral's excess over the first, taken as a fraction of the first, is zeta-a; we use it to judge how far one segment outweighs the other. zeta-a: 1.8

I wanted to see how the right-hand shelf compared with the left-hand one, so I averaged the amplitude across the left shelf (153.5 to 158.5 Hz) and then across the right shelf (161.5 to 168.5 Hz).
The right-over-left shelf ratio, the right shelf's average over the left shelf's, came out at 1.14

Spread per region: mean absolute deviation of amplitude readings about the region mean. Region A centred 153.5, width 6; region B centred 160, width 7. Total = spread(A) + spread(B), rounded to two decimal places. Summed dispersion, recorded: 1.05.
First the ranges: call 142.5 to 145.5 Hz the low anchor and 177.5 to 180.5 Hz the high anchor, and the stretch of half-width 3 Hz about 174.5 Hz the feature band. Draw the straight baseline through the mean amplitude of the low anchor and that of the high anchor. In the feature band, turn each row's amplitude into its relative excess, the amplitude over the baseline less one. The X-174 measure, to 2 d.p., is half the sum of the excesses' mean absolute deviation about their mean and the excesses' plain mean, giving 0.03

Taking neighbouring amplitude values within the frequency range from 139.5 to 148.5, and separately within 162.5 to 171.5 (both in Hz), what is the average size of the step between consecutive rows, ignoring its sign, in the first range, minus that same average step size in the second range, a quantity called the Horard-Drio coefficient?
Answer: -0.3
